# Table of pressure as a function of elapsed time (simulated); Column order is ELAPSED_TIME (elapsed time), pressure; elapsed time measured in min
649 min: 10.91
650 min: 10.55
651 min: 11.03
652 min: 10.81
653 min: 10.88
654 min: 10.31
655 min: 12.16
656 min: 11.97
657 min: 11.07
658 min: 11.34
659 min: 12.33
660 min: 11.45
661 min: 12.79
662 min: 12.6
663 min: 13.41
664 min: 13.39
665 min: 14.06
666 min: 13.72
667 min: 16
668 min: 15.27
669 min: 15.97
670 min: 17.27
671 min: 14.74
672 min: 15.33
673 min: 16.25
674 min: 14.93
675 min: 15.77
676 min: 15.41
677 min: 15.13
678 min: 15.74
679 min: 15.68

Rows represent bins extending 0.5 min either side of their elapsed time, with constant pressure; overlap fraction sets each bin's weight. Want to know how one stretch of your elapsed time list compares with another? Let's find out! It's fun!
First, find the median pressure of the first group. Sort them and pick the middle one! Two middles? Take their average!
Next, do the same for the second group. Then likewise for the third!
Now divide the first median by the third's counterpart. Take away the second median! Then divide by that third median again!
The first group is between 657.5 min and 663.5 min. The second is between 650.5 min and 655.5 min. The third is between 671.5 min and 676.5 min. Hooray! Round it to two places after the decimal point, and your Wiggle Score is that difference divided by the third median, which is -0.65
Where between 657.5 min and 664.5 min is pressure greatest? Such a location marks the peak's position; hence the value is 663 min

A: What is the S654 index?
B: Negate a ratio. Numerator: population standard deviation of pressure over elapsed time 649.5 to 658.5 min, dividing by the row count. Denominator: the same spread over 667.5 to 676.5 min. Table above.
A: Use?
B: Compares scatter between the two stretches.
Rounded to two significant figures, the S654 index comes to -0.79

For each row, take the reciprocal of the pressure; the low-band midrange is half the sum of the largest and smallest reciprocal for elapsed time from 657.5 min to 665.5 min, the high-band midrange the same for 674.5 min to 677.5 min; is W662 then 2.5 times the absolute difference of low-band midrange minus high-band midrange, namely 0.037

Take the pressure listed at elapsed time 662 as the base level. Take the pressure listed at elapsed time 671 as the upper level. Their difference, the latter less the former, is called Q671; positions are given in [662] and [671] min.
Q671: 2.1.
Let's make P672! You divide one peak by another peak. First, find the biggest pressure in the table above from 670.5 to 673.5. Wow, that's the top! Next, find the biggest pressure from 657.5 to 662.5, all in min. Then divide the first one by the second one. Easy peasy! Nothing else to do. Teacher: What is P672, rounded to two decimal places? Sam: 1.27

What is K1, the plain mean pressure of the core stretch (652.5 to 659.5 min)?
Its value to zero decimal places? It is 11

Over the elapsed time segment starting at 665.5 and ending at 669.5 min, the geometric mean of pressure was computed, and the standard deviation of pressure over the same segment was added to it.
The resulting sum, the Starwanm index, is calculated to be 16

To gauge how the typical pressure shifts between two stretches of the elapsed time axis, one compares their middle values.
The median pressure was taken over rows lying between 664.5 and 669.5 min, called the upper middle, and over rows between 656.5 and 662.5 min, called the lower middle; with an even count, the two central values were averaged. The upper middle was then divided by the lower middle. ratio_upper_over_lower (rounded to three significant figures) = 1.28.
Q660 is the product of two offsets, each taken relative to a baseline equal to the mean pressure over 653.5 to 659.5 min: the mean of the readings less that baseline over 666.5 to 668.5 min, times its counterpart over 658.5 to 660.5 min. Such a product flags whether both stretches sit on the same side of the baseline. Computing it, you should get 1.5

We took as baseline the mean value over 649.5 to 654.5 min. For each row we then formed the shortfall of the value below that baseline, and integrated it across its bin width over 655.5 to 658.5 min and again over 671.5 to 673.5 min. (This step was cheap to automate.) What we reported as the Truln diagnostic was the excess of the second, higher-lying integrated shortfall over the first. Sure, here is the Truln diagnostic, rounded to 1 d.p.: -7.9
